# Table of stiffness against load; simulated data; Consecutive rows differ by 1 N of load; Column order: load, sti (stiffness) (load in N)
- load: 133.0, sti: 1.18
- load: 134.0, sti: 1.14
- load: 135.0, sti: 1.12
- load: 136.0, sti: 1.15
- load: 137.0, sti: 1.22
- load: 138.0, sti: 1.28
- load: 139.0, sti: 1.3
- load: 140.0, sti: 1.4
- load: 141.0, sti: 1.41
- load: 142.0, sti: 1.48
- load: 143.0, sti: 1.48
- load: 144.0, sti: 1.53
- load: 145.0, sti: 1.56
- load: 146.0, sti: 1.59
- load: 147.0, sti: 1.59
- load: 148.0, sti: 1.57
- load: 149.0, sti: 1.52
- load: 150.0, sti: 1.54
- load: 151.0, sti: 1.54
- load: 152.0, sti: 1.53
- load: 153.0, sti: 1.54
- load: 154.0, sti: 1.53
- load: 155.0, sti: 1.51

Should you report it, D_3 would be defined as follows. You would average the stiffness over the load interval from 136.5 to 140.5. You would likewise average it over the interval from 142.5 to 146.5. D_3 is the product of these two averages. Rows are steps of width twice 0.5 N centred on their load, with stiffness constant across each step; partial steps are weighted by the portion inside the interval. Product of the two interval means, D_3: 2.0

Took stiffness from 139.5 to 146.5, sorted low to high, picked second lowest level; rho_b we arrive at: 1.41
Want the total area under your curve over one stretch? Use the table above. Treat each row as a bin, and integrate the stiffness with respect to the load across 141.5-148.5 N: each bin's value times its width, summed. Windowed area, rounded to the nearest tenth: 10.8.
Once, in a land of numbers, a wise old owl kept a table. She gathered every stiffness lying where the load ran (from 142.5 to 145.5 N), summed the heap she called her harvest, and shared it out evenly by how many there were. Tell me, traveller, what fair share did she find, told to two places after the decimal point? 1.52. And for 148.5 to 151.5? 1.53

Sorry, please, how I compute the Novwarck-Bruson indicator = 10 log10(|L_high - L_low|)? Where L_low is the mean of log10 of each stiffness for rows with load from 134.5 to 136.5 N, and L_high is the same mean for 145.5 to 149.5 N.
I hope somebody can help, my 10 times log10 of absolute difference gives -8.5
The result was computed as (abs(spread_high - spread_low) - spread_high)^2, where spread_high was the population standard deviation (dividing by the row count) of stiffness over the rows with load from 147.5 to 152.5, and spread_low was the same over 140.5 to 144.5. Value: 0.0001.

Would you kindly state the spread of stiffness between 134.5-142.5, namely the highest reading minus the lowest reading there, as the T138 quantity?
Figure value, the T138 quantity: 0.36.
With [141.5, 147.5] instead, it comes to 0.11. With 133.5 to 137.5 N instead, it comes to 0.10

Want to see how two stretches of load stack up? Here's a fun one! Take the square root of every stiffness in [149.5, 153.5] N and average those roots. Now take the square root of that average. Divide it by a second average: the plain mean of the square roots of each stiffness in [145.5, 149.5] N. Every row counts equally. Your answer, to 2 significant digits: 0.89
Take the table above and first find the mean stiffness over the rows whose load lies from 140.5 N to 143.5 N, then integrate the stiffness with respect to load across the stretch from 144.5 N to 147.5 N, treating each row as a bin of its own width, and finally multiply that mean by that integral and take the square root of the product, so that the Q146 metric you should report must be 2.63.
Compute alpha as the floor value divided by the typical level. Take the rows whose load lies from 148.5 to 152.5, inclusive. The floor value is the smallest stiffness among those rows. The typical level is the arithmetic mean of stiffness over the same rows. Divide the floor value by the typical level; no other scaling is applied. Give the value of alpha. 0.992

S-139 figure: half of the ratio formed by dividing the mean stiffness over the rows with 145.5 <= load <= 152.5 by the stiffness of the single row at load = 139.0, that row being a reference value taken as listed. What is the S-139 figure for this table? 0.60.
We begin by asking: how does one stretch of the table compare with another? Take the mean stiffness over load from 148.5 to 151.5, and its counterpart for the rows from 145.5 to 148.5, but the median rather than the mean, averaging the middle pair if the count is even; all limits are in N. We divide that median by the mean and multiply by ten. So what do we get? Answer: 10.4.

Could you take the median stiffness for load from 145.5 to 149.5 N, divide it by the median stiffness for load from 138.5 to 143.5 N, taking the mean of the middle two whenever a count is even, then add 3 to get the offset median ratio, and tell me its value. 4.12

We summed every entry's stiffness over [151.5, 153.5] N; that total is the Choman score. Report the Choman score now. 3.07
